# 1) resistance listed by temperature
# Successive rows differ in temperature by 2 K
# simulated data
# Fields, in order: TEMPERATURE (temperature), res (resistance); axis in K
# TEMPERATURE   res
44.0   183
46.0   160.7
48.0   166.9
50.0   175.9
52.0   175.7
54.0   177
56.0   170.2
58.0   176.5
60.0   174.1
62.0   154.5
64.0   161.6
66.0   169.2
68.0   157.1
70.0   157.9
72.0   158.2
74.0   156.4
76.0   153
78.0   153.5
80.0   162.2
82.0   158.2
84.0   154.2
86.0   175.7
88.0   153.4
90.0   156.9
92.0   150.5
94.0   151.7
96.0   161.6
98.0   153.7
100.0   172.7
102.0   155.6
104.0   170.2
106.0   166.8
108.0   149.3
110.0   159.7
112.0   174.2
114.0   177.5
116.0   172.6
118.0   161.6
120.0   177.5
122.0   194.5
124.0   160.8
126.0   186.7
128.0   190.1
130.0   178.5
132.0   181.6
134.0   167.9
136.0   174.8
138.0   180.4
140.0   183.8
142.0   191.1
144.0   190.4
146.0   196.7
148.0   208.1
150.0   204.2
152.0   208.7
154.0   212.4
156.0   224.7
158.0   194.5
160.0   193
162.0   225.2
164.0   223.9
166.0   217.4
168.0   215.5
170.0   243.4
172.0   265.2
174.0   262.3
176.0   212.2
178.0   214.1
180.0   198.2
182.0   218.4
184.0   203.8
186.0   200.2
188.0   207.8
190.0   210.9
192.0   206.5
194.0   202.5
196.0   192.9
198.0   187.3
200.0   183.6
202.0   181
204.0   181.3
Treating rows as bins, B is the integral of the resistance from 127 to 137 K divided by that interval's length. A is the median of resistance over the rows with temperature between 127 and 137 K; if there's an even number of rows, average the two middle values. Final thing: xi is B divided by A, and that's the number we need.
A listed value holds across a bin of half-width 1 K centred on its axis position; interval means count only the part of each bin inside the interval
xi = 1.00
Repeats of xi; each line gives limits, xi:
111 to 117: 1.00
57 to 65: 0.99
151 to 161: 0.99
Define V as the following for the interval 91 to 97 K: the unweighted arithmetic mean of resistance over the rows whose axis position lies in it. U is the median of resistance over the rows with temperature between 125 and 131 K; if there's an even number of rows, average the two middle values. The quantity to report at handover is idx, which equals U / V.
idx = 1.21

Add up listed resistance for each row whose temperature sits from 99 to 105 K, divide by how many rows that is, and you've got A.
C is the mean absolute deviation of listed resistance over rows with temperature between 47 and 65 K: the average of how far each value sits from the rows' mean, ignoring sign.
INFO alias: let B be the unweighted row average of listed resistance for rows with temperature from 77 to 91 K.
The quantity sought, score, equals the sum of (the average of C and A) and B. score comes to 245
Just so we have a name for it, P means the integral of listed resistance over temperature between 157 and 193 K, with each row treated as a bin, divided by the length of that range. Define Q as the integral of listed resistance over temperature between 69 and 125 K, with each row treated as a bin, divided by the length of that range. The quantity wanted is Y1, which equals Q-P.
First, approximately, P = 217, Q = 163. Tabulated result -55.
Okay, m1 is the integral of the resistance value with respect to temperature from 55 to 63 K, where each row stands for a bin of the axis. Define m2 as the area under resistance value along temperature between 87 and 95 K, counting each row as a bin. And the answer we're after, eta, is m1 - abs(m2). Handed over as 126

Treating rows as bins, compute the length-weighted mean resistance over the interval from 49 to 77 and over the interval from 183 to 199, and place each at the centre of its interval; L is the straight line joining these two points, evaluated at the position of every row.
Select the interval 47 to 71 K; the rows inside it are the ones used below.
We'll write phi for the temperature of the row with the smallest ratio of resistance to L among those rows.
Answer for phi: 62.0 K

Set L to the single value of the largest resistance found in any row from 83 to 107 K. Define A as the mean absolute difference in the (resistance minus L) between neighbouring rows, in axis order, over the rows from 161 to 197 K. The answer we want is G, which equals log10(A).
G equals 1.06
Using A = 11.6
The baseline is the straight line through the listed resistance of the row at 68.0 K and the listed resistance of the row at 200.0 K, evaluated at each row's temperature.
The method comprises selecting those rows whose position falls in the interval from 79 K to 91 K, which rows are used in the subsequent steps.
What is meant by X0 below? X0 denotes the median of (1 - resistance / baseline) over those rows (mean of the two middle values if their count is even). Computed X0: 0.020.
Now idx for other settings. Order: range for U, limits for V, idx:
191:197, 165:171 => 0.90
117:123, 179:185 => 0.86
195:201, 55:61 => 1.08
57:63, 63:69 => 1.07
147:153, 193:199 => 1.07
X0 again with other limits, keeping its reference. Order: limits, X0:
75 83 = 0.023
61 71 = -0.003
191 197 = -0.110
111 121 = -0.050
